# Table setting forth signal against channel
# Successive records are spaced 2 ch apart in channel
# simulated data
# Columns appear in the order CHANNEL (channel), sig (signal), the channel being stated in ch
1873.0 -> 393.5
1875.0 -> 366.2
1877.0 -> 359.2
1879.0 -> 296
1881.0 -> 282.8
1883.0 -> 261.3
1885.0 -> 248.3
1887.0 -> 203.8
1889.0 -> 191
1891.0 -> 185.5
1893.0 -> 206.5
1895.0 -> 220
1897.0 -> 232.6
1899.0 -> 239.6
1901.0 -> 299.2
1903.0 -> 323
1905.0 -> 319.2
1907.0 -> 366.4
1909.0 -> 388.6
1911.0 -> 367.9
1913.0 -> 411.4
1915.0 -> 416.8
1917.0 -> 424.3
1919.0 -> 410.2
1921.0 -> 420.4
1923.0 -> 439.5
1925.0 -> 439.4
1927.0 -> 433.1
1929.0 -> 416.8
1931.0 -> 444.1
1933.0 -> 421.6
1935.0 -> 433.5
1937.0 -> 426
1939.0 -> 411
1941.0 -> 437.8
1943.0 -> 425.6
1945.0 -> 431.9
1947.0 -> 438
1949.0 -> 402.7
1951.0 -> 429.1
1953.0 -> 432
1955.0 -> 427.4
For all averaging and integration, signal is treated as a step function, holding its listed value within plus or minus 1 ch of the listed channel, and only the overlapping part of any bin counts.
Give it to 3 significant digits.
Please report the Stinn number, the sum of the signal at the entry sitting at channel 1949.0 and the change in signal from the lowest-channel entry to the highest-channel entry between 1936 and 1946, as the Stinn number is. 409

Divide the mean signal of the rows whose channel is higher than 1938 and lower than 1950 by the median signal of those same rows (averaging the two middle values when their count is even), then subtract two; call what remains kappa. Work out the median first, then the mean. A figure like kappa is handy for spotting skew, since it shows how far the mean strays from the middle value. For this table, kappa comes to -1.01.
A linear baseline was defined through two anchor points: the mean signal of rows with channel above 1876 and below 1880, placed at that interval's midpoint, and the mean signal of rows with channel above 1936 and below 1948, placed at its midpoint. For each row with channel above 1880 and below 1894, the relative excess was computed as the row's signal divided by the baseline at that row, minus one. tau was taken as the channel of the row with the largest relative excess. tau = 1881.0 ch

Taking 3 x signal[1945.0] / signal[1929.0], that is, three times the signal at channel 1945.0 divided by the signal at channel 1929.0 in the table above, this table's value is 3.1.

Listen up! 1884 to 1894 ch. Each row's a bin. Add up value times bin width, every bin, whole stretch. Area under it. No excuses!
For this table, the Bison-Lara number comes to 2070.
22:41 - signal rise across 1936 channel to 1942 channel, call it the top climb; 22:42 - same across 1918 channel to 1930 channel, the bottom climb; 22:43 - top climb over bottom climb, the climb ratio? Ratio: 1.8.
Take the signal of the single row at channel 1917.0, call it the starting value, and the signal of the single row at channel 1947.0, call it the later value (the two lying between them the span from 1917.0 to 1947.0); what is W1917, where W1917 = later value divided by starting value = 1.03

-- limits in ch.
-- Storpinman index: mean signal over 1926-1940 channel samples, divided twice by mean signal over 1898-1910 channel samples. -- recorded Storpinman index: 0.0041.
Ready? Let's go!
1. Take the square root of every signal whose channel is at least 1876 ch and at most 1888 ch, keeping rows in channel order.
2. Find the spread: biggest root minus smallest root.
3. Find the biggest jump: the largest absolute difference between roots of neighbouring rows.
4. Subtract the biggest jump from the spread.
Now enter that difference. 2.9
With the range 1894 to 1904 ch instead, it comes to 1.3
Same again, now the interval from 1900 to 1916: 1.8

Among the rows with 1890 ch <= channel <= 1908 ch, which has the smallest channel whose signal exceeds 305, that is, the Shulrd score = 1903.0 ch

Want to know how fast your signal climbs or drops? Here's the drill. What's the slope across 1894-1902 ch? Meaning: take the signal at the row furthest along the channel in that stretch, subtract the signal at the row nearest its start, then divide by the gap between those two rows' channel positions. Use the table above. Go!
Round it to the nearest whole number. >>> 13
